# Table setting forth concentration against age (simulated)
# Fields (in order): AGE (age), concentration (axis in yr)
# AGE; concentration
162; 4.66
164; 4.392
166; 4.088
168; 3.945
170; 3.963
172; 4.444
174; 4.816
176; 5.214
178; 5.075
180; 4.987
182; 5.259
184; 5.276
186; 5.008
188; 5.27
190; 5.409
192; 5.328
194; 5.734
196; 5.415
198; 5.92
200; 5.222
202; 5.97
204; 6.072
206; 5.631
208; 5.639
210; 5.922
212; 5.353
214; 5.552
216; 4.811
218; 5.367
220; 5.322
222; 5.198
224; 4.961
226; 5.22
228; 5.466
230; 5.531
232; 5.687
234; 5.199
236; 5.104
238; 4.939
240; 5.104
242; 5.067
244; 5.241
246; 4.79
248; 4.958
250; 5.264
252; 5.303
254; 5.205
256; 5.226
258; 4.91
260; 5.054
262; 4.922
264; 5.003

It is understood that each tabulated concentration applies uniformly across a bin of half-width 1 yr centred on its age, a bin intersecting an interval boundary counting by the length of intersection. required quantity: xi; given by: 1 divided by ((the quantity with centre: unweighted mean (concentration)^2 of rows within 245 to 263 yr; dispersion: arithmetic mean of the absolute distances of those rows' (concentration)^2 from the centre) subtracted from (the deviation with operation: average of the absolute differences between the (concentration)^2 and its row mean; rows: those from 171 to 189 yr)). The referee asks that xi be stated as 2.7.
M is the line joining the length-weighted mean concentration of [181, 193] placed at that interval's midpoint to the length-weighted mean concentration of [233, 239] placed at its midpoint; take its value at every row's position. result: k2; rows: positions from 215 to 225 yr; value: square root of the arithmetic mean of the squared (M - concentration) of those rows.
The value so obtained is 0.21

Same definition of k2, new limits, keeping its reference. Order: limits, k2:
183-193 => 0.14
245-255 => 0.22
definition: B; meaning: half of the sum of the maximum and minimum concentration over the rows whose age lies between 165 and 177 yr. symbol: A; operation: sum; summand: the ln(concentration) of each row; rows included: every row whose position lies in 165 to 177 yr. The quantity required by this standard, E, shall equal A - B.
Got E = 4.29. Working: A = 8.9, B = 4.58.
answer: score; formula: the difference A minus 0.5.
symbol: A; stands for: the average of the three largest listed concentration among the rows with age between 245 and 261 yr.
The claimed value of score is 4.76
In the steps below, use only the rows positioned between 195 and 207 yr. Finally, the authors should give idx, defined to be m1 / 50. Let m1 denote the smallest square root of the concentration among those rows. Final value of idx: 0.0457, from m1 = 2.29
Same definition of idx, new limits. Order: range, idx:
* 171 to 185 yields 0.0422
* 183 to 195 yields 0.0448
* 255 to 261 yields 0.0443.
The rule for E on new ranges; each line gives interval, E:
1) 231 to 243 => 4.55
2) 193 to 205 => 4.81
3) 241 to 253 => 4.73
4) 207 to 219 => 4.78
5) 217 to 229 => 4.74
